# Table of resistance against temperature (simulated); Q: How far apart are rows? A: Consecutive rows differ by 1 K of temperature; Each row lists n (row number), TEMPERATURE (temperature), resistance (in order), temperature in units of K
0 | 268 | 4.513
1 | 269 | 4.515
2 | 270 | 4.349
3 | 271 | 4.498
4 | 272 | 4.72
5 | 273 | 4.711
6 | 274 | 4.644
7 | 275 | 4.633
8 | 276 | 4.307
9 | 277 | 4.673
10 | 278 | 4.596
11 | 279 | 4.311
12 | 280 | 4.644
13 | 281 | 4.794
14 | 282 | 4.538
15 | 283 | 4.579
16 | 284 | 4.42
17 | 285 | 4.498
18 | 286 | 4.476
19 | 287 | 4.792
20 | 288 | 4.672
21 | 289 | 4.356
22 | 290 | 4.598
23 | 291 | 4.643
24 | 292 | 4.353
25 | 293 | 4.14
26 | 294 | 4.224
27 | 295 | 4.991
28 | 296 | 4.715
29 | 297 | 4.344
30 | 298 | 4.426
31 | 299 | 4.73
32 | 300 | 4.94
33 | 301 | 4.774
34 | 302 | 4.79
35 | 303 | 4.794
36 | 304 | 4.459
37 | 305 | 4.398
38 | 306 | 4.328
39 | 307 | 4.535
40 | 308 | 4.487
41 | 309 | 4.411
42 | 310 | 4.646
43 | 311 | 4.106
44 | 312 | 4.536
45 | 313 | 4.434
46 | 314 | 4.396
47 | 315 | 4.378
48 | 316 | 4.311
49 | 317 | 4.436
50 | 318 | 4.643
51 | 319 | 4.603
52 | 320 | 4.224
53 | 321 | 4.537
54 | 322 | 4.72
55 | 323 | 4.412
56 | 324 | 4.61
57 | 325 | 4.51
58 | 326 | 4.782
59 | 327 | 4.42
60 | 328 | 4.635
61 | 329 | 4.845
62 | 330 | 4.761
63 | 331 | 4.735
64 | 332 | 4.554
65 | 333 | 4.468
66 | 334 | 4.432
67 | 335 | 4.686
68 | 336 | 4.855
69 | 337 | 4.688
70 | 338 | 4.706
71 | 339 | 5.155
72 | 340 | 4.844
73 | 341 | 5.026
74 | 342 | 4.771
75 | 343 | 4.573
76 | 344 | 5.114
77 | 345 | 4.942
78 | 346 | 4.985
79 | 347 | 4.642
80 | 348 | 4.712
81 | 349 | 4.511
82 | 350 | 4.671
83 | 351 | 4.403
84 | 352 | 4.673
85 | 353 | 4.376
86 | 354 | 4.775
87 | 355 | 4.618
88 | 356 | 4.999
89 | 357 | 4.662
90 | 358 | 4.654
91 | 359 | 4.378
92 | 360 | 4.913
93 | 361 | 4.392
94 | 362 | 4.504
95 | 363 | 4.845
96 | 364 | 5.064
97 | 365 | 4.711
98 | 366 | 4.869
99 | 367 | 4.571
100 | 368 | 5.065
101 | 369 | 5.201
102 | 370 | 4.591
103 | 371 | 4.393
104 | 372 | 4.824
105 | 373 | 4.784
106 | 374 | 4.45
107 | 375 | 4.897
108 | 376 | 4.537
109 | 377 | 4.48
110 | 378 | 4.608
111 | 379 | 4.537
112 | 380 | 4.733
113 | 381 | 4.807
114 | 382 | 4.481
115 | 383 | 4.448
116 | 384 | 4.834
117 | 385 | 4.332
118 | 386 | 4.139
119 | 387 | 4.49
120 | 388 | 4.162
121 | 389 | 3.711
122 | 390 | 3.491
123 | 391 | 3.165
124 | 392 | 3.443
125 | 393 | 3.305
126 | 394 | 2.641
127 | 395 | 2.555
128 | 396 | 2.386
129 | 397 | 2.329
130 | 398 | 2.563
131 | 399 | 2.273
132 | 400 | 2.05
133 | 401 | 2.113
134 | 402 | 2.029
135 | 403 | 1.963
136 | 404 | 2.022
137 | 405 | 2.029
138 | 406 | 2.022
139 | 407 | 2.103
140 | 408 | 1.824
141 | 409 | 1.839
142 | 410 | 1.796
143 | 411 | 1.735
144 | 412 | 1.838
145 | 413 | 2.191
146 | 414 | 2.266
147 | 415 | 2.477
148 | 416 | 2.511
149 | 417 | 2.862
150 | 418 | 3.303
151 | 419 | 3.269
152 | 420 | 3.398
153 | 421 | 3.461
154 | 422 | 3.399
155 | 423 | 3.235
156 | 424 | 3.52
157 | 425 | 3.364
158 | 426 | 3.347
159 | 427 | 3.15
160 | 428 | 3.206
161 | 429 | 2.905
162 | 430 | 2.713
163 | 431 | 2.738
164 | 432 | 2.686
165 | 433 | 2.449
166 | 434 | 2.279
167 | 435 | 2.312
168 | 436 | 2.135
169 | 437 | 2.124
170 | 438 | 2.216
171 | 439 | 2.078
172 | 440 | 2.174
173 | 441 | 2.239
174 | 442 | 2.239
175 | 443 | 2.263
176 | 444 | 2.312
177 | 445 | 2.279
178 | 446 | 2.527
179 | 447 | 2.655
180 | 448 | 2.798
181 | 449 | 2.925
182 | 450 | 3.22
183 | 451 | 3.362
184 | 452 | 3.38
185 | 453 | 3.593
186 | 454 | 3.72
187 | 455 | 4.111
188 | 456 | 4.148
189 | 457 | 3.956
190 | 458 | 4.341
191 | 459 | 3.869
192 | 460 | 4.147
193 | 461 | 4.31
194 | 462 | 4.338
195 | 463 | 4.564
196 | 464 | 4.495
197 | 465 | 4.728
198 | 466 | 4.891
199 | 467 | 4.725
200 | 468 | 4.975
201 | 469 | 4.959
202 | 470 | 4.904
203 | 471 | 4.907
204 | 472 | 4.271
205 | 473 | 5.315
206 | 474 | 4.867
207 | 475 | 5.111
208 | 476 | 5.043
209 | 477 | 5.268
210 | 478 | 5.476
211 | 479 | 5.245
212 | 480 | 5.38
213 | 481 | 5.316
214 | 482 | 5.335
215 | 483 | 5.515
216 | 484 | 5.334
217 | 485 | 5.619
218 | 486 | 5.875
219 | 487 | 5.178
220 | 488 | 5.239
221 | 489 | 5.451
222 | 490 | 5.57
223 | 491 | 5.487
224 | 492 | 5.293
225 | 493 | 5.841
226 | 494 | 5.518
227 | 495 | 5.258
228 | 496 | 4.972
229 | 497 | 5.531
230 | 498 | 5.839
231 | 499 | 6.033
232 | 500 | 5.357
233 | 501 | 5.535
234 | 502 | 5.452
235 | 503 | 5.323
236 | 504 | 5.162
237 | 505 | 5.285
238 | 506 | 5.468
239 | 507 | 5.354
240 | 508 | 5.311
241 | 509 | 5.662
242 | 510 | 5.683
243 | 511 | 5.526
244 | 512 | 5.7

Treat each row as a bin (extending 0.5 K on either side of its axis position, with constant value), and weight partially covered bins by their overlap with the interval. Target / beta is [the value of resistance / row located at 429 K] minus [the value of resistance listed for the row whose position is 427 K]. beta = -0.2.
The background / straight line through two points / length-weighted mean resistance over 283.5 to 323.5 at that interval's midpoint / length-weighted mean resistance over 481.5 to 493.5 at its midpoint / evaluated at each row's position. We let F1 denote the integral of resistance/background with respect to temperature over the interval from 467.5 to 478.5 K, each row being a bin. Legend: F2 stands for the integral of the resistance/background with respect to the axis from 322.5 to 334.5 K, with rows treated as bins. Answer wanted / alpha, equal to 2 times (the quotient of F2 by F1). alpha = 2.3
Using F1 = 10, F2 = 11.9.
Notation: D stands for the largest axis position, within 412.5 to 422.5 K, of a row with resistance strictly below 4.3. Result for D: 422 K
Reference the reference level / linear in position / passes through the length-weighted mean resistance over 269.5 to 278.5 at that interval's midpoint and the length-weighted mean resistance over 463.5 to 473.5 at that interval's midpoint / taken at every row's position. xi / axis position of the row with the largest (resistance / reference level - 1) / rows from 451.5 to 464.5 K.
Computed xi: 463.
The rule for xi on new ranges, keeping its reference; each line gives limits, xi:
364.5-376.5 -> 369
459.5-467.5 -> 466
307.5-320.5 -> 310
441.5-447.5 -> 447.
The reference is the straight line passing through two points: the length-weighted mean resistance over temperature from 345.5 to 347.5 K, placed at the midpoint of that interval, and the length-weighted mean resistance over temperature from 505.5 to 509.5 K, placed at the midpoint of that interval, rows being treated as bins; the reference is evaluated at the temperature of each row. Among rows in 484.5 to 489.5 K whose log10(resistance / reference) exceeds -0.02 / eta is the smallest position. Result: 485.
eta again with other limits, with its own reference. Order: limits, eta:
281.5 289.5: 282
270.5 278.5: 271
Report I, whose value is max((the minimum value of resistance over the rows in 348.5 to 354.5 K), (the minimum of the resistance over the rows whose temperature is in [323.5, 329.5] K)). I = 4.4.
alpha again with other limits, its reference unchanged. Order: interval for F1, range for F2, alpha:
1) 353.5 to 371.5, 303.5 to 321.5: 2.0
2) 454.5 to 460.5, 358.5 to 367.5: 3.8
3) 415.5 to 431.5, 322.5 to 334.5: 2.4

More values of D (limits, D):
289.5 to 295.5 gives 294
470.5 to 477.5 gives 472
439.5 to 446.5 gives 446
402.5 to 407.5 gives 407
